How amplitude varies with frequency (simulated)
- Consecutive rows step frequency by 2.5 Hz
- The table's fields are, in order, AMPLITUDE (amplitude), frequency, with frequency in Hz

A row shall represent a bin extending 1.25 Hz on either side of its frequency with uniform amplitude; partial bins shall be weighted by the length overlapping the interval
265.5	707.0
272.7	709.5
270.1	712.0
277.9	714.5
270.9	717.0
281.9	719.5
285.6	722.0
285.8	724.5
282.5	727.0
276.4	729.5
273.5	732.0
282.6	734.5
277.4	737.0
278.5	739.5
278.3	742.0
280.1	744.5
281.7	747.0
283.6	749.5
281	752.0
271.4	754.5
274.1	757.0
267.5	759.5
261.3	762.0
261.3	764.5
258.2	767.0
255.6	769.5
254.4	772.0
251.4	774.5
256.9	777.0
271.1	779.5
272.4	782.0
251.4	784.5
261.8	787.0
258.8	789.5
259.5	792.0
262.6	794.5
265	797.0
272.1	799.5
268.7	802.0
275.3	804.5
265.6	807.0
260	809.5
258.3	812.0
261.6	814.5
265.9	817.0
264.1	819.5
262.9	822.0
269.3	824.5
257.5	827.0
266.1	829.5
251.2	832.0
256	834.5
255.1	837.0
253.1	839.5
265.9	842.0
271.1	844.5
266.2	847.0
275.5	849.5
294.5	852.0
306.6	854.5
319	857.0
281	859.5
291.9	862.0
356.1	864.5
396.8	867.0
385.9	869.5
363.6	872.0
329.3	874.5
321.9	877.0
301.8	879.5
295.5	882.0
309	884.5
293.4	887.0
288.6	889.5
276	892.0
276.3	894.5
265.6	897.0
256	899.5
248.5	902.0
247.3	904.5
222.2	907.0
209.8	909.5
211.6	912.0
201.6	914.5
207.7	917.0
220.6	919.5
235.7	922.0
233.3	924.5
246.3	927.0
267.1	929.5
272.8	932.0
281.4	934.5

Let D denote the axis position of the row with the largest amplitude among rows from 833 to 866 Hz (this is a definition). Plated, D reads 864.5 Hz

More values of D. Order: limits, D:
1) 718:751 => 724.5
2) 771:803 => 782.0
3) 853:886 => 867.0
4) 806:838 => 824.5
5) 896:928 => 897.0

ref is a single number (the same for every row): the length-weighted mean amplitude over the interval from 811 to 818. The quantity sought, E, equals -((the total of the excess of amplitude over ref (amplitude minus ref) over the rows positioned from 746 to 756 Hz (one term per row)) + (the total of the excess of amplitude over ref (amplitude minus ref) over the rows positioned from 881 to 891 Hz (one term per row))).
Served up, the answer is -209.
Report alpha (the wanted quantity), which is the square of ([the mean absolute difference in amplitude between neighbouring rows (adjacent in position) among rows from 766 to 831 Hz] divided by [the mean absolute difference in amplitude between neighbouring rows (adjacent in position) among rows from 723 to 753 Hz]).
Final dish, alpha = 3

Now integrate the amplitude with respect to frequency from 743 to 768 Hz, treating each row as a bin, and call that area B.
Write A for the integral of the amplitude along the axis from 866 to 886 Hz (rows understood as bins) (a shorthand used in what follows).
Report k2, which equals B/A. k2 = 1.01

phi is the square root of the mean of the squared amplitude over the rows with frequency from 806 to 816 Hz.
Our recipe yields 261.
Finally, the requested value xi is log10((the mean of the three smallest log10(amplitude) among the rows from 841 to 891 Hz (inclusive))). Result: 0.385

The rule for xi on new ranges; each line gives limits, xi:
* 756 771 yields 0.382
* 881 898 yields 0.387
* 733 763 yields 0.385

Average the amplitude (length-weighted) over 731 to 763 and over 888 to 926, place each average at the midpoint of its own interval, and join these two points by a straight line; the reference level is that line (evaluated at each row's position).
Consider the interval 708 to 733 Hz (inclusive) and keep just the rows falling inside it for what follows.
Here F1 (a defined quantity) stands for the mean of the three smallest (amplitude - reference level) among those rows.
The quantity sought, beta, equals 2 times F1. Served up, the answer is -26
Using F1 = -13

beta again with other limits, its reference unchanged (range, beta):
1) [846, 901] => 32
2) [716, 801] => -34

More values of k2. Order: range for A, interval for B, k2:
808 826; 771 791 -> 1.10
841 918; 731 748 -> 0.22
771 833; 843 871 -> 0.54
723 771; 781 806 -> 0.50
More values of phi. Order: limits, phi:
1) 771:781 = 259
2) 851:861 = 301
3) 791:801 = 265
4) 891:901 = 269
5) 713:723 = 279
